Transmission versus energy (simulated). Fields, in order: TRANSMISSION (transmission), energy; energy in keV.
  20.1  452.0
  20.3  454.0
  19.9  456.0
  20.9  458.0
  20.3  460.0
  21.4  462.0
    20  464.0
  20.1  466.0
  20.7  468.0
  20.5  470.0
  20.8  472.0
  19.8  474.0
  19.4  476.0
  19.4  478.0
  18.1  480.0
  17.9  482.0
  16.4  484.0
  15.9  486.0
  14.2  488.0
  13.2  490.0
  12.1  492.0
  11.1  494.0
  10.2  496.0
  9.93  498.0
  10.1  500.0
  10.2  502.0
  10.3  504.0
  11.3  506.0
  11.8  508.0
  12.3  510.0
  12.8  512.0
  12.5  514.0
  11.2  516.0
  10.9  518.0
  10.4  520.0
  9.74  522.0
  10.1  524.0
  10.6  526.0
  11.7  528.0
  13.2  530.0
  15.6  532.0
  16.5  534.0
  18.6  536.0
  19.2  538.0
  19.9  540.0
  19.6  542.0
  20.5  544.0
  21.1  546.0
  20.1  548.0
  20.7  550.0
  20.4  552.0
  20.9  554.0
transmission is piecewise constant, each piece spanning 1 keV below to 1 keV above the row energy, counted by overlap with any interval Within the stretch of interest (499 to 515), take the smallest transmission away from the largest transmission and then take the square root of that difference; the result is 1.64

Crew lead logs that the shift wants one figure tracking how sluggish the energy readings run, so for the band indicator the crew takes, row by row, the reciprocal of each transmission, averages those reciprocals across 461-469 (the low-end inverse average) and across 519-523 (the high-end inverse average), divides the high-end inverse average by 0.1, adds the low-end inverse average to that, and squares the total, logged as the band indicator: 1.09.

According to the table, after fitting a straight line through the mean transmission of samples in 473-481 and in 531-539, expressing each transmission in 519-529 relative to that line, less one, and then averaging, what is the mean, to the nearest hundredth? -0.41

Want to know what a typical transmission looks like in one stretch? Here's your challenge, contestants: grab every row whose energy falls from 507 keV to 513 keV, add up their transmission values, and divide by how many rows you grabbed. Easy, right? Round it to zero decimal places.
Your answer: 12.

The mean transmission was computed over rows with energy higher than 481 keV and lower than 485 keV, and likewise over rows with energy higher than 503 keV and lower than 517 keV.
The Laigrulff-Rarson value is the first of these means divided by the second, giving 1.46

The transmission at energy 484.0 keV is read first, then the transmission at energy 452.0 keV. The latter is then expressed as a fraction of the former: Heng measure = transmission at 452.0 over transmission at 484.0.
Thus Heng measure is 1.2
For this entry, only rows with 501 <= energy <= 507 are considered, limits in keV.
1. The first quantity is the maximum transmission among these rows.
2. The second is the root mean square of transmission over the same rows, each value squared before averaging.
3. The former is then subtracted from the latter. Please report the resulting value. -0.7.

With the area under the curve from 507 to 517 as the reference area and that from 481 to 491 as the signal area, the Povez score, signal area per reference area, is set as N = 1.3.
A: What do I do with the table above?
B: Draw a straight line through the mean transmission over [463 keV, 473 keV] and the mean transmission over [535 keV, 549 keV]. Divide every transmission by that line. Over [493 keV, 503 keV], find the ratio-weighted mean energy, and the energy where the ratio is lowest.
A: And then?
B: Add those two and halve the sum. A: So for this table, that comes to 498.0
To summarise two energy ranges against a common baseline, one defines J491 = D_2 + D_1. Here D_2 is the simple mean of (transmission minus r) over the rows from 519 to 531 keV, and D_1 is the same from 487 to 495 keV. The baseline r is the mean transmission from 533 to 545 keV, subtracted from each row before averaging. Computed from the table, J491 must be -14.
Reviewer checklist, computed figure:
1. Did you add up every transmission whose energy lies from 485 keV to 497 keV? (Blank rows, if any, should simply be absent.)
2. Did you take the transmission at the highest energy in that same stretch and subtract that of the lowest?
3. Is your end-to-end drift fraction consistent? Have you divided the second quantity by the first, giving -0.07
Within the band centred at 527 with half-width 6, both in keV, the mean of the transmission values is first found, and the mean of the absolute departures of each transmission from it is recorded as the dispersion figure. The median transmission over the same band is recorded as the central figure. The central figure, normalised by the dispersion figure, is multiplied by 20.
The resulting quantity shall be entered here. 130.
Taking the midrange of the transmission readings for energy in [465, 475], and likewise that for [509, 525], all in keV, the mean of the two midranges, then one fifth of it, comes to 3.2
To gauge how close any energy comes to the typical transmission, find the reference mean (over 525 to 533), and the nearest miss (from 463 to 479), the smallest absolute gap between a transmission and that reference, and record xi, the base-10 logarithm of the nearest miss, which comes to 0.8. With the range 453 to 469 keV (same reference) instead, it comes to 0.9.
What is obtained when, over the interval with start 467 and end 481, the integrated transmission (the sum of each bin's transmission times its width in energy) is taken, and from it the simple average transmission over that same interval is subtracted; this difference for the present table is 258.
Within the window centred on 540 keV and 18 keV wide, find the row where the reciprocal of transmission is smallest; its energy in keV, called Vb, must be 546.0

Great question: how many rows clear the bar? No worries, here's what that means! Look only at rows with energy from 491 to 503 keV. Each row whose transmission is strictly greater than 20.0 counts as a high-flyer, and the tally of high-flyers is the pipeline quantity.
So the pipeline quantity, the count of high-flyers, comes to 0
